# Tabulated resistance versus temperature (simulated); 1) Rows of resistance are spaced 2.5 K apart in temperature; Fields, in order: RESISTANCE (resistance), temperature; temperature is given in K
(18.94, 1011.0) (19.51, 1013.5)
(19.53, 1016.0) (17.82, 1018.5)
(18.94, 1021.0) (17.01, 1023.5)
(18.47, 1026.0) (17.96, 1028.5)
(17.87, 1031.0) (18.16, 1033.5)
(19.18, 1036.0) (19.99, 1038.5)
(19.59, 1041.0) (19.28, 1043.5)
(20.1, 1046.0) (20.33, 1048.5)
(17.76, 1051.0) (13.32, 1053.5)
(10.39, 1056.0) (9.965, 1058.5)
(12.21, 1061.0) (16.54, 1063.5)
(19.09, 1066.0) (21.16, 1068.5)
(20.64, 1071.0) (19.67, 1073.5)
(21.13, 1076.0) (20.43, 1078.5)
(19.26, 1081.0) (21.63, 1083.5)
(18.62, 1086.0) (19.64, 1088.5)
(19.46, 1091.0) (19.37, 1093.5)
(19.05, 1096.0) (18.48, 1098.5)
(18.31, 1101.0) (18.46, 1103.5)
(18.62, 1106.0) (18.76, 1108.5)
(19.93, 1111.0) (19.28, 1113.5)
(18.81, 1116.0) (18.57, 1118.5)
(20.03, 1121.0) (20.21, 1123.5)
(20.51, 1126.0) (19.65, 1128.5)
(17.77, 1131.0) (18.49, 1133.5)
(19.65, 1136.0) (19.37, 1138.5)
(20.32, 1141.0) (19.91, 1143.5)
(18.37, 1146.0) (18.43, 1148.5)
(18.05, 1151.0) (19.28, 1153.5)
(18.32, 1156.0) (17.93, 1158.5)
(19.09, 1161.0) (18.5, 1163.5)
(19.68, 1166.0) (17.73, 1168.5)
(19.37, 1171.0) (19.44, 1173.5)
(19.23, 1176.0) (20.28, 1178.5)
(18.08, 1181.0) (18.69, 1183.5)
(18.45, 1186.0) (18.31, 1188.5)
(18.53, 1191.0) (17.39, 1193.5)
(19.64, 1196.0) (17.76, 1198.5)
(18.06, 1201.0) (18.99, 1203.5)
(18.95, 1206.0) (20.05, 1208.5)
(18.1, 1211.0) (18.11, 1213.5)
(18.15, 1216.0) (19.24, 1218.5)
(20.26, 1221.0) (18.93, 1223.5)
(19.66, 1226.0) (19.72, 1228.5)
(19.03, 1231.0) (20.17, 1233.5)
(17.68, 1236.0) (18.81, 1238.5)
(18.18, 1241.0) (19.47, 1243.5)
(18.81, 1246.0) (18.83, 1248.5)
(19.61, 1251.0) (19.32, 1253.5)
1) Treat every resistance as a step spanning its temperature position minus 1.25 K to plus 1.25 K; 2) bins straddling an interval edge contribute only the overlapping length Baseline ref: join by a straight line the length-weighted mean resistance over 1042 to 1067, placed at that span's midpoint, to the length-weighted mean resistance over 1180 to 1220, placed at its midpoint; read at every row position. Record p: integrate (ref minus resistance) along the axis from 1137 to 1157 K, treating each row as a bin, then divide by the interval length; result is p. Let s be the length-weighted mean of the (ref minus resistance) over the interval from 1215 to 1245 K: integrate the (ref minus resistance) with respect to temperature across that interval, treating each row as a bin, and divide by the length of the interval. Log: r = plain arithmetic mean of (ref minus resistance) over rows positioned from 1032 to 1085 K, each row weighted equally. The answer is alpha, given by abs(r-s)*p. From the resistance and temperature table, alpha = -3.0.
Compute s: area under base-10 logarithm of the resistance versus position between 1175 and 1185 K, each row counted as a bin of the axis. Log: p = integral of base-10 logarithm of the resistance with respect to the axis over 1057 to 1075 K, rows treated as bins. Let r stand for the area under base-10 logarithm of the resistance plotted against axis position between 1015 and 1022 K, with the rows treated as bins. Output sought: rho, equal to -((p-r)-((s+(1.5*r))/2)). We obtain 0.1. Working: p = 22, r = 9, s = 12.8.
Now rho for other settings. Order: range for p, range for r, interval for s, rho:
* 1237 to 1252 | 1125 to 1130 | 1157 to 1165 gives -2.7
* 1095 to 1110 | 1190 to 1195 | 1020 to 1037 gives 2.6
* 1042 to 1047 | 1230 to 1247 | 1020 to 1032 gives 39.0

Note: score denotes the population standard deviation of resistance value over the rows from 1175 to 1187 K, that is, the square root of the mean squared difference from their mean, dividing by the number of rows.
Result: 0.76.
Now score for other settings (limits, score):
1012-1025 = 0.99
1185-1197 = 0.72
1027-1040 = 0.82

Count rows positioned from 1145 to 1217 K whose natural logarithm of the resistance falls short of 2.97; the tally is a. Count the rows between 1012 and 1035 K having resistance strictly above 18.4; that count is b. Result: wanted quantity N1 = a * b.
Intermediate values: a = 25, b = 4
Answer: 100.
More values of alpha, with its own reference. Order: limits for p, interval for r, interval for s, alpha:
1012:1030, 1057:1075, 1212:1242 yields -3.1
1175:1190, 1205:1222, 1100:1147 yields -1.1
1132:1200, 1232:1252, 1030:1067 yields -1.3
